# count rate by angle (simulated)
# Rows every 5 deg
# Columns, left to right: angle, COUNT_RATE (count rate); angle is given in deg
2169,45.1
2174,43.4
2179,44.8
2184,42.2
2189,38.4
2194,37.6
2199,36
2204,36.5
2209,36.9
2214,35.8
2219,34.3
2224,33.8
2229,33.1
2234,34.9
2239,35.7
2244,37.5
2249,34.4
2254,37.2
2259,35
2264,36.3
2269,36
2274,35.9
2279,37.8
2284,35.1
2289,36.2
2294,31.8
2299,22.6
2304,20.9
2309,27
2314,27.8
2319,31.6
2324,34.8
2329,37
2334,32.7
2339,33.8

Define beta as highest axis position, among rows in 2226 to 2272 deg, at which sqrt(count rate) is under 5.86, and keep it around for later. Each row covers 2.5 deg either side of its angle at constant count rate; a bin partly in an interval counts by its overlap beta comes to 2229 deg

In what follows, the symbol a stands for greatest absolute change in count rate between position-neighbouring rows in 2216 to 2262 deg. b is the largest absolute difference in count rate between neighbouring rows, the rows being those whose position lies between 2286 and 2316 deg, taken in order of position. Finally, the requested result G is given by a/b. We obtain 0.3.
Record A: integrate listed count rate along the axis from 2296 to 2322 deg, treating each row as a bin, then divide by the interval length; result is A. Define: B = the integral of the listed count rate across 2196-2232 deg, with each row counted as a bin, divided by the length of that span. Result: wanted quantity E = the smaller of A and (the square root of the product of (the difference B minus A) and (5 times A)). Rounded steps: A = 26.3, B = 35.2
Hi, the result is 26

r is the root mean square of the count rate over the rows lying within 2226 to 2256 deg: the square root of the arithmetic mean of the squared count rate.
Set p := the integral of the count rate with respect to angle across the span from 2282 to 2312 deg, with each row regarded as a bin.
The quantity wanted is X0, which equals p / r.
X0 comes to 24.3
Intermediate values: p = 864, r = 35.5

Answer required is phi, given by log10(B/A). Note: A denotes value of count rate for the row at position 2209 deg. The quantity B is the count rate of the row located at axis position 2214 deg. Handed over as -0.01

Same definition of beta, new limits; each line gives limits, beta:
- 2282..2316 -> 2314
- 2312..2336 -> 2334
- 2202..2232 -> 2229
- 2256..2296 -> 2294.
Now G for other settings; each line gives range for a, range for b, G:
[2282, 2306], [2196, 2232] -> 6.1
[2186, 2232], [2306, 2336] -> 0.4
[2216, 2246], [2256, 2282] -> 0.9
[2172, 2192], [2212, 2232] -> 2.5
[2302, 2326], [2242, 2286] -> 2.0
